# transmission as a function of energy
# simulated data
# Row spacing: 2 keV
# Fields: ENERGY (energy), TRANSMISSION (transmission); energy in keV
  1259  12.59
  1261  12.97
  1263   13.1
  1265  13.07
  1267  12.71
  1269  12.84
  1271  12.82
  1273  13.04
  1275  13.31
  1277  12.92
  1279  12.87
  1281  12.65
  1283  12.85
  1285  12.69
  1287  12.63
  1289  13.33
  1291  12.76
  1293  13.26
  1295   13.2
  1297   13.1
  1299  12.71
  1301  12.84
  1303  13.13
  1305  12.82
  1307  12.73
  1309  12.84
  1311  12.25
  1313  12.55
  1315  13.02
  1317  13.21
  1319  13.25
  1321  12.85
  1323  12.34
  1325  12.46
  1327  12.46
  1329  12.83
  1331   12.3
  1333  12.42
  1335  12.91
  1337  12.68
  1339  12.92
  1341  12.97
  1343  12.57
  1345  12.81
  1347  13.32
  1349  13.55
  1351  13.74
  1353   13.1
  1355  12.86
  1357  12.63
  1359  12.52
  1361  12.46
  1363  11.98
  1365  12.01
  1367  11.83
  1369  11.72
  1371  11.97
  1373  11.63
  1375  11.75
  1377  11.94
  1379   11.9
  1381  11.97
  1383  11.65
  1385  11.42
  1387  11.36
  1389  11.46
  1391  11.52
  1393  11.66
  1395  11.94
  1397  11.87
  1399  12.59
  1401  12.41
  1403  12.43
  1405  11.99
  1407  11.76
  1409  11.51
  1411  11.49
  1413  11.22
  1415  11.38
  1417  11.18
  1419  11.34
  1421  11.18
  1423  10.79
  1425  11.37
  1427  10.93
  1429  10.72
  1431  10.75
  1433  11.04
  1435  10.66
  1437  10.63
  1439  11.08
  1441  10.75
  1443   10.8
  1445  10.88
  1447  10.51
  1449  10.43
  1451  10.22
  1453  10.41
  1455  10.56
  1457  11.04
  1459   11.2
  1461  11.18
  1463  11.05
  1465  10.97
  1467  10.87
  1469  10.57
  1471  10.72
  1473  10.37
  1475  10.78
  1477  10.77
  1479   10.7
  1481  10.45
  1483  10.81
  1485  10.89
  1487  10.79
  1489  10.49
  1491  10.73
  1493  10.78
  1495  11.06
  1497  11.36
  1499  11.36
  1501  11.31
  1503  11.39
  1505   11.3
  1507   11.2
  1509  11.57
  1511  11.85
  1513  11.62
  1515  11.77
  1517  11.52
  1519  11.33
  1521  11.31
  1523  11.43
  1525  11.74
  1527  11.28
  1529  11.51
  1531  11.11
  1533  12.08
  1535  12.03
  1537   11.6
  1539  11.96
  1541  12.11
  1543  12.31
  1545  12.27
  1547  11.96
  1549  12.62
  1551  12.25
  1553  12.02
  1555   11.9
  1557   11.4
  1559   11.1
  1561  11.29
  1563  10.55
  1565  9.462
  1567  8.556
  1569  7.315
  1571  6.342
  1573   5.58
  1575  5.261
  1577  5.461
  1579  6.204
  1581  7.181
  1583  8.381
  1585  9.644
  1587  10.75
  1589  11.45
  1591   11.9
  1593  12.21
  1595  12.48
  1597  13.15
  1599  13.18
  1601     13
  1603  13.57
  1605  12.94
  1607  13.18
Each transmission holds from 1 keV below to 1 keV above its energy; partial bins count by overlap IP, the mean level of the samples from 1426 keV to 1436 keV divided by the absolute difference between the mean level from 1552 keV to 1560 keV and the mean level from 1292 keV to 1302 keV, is 8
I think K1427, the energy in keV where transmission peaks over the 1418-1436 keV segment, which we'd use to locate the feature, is 1425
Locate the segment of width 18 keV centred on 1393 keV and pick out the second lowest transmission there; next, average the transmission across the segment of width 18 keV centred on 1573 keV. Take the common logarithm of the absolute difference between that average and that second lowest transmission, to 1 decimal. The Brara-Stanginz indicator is 0.7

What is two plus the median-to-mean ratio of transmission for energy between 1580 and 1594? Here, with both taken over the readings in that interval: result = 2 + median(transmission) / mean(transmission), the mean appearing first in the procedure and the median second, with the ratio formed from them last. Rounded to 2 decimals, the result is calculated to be 3.05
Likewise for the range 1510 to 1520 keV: 3.00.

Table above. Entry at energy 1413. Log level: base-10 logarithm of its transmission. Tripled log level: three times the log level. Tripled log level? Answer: 3.15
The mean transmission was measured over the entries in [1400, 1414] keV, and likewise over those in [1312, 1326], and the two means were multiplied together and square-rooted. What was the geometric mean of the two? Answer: 12.3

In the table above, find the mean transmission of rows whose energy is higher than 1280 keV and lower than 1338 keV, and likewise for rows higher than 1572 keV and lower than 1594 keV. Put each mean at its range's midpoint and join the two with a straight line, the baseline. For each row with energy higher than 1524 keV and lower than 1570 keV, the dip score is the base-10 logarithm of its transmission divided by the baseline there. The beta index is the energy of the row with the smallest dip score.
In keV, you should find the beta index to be 1569 keV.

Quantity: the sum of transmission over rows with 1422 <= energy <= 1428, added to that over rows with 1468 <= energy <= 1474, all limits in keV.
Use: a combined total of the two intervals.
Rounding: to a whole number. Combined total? 65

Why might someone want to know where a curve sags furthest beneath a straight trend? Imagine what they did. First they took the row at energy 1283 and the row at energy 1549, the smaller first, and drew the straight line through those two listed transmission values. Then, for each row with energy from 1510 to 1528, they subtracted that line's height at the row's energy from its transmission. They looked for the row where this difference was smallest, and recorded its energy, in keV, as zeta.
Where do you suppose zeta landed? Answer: 1527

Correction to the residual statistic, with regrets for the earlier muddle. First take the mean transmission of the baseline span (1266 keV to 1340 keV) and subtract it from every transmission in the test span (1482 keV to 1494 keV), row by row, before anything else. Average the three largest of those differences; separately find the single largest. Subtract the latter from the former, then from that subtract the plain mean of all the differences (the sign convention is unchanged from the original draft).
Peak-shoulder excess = 2.02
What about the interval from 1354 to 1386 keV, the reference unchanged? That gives 0.62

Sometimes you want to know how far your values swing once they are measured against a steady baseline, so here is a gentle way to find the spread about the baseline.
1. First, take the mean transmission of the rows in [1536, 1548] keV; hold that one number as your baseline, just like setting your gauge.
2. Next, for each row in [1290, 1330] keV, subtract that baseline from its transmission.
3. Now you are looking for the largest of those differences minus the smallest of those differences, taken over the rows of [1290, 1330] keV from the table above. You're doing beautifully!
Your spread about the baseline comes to 1.0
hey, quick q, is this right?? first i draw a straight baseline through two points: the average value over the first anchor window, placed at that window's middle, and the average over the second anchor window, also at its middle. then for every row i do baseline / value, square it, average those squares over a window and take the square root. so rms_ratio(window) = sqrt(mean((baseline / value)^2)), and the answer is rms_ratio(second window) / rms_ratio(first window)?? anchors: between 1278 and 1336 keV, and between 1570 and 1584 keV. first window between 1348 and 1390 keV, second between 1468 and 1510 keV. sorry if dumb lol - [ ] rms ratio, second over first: 0.83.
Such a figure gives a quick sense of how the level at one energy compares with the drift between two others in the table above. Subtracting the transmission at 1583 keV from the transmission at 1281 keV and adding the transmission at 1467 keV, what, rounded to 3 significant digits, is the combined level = 15.1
